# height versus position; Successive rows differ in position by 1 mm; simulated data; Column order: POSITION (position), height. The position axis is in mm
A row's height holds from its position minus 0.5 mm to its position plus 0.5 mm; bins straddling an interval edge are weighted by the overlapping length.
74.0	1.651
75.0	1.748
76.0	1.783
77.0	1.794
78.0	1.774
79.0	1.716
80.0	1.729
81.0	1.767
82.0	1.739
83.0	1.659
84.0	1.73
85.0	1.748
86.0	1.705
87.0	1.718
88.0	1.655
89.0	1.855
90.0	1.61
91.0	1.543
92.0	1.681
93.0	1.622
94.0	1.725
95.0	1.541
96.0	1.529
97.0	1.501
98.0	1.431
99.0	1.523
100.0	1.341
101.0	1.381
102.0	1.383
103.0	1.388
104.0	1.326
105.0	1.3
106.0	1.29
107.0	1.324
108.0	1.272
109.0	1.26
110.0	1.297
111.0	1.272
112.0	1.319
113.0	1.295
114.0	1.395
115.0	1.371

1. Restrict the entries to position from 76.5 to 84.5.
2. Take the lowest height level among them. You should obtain 1.659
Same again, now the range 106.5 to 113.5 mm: 1.26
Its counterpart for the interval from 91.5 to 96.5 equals 1.529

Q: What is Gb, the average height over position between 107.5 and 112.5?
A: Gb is 1.28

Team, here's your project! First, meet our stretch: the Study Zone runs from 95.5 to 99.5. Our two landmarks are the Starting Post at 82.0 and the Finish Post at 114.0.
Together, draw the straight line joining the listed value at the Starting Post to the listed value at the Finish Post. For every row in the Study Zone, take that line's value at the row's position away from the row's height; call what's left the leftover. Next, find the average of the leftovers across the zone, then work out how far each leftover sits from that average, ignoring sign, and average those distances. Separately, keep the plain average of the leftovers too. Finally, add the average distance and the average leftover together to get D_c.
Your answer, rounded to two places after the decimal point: -0.05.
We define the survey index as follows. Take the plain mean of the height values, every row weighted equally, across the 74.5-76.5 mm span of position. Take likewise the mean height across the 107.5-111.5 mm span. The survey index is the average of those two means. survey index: 1.52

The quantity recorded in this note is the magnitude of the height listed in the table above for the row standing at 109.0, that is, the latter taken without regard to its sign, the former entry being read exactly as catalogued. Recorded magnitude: 1.26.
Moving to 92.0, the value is 1.68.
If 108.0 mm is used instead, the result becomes 1.27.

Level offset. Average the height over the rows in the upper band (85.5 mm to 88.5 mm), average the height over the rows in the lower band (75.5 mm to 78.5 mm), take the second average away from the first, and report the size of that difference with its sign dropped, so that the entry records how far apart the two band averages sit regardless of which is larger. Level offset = 0.091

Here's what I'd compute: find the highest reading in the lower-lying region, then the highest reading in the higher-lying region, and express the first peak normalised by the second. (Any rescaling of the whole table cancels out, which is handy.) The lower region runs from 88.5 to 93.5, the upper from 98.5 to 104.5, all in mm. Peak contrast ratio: 1.22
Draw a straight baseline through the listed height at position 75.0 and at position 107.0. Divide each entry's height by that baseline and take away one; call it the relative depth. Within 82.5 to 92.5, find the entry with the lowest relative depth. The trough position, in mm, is 91.0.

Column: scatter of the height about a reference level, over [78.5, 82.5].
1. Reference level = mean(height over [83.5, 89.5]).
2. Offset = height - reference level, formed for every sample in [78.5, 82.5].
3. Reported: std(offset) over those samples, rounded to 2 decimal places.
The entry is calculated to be 0.02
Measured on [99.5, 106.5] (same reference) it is 0.04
